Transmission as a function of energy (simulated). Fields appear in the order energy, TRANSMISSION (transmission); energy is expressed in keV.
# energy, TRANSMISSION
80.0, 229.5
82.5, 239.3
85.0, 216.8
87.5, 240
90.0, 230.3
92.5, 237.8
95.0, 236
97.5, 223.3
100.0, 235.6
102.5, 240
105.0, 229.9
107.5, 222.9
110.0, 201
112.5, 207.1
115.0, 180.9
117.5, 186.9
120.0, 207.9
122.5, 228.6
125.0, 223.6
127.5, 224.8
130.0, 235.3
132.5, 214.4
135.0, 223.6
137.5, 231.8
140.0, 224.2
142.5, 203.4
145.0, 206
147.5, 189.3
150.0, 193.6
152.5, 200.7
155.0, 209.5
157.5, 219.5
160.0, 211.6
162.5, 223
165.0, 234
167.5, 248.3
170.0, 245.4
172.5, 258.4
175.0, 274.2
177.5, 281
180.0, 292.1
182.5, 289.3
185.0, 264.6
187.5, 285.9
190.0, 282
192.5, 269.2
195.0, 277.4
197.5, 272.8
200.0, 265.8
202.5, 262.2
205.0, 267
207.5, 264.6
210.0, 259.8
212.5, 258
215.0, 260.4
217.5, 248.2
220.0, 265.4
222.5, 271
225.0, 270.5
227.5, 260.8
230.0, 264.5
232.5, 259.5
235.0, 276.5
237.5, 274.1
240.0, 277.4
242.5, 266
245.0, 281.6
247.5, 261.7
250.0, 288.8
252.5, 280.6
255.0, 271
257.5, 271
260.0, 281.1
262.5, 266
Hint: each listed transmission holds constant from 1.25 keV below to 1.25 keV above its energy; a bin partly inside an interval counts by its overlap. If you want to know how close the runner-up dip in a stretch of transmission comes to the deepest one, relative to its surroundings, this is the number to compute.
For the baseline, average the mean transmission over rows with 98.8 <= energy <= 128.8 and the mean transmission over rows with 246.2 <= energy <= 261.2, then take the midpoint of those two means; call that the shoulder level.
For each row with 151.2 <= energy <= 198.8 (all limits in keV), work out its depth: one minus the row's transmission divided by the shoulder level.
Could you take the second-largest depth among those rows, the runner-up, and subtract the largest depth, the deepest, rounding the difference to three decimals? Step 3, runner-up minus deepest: -0.036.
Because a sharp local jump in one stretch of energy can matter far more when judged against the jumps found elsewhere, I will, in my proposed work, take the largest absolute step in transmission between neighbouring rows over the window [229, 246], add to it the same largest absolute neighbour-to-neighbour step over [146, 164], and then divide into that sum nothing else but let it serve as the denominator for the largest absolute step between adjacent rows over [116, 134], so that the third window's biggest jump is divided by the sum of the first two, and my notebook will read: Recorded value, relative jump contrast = 0.74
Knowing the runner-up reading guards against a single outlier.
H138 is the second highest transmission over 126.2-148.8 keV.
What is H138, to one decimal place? 231.8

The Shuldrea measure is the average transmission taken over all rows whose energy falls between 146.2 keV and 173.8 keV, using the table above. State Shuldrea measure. 221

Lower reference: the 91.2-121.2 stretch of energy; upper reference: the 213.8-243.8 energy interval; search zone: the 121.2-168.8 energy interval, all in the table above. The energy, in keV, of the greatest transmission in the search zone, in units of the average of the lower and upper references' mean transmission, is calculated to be 167.5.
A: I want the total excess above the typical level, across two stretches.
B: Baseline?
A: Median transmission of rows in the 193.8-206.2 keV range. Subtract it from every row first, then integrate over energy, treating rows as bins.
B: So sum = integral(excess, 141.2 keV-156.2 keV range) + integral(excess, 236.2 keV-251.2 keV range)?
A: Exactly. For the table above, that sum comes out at -880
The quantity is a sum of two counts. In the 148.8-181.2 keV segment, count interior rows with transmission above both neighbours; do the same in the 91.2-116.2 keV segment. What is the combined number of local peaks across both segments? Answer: 4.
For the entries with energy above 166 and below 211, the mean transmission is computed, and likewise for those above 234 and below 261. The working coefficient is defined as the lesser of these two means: 270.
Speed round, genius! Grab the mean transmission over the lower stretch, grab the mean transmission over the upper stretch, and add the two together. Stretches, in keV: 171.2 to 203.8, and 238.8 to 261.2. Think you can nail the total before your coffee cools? 550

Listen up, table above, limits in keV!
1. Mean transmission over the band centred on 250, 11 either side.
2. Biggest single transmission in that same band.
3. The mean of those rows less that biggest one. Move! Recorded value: -13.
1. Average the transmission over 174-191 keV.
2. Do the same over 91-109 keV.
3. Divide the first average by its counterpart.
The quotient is 1.21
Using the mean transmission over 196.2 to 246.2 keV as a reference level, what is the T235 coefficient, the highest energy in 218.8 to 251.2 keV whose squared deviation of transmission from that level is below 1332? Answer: 250.0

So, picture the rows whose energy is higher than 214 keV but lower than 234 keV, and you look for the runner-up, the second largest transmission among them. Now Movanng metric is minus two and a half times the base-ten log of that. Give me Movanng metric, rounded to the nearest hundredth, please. -6.08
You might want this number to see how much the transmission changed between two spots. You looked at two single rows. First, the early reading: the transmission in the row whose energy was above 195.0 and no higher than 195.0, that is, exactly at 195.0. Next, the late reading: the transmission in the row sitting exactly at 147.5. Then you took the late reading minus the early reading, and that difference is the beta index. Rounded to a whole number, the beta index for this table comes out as -88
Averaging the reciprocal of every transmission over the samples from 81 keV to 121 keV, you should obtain 0.0046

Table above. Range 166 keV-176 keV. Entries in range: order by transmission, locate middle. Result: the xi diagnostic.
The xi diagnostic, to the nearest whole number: 253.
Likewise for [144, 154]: 197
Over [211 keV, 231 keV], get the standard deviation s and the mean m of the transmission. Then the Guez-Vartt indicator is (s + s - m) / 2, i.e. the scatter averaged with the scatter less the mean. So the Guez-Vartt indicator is -124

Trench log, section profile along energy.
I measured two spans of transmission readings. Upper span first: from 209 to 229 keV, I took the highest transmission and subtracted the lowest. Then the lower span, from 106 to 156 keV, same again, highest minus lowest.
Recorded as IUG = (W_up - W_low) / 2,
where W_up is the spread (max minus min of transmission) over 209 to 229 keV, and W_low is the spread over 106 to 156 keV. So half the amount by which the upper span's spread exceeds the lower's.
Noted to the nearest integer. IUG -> -16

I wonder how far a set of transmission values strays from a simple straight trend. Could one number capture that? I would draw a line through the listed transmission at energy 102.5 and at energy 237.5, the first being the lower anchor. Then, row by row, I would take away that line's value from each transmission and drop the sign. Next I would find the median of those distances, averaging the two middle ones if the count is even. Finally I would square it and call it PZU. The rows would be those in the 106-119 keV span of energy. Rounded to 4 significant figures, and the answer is 1672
